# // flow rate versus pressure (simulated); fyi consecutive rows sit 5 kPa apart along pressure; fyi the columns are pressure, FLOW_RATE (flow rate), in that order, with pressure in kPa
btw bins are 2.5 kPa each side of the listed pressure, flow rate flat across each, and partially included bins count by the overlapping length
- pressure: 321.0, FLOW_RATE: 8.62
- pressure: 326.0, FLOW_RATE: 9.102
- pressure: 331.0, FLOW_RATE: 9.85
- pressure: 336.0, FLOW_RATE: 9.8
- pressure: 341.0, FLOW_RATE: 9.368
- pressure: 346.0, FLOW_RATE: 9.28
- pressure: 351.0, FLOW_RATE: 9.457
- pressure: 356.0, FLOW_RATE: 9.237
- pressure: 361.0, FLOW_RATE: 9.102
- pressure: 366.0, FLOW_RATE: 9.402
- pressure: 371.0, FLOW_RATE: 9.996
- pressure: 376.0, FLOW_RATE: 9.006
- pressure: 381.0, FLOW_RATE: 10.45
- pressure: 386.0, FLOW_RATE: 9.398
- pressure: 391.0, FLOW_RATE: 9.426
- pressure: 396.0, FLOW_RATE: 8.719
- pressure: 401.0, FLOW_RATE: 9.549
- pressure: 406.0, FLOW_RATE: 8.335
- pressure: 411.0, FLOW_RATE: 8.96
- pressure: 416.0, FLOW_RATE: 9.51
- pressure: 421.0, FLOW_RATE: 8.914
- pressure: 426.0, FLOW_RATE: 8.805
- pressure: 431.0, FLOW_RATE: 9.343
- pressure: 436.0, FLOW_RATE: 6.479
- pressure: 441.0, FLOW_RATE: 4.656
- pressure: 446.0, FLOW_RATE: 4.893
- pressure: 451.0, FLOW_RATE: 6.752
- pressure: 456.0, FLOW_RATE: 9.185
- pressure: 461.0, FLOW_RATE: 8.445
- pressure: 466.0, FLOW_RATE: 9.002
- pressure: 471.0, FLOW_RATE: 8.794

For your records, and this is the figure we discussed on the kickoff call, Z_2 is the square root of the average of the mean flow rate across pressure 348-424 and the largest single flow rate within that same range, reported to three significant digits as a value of 3.14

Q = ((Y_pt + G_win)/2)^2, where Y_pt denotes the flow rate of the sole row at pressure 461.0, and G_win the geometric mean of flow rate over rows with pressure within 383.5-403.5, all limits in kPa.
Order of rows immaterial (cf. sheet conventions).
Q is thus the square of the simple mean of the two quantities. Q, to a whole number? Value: 78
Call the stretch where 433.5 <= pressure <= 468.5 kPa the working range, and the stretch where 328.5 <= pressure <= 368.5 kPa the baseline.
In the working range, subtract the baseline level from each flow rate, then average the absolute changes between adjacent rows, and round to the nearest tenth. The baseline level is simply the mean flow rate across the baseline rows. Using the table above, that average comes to 1.3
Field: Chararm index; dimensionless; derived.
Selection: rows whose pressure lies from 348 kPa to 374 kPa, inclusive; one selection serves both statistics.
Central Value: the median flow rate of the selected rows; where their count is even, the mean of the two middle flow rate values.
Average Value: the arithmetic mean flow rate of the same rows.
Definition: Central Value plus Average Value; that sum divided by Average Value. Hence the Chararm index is 2.00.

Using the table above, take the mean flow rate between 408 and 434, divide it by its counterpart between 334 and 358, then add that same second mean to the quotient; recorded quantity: 10.4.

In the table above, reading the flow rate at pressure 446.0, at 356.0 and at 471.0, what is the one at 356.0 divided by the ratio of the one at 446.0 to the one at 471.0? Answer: 17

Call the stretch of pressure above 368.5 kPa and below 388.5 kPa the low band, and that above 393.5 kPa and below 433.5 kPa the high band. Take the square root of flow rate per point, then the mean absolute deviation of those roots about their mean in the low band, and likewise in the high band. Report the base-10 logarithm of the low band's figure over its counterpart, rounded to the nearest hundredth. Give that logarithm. 0.16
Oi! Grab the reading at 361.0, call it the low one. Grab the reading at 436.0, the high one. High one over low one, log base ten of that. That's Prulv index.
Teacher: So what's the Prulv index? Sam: -0.15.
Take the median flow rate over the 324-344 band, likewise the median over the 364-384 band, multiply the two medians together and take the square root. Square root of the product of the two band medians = 9.64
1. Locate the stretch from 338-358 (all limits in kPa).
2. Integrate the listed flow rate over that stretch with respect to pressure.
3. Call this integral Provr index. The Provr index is 187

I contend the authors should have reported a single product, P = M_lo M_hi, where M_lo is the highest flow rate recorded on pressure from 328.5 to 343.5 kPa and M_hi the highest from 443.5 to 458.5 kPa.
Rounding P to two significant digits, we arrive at 90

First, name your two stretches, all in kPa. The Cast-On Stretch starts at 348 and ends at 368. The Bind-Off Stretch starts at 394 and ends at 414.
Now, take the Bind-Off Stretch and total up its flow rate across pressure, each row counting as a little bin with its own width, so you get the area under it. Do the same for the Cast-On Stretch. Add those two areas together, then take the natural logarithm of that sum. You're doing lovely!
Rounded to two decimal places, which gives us 5.90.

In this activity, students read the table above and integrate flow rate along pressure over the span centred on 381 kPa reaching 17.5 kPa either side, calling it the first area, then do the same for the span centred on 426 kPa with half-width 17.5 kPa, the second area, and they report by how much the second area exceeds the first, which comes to -49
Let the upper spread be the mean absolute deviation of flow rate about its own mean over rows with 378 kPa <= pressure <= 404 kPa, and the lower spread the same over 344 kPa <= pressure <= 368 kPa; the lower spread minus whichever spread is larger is -0.29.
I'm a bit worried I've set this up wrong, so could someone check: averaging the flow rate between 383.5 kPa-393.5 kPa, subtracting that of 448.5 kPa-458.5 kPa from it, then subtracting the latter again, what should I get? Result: -6.5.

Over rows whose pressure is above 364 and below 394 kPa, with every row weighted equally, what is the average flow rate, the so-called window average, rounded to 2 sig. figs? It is 9.6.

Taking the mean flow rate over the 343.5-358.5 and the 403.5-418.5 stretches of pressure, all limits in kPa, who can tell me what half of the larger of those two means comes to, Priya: 4.66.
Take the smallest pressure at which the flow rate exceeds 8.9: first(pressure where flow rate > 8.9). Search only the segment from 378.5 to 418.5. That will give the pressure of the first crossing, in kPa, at 381.0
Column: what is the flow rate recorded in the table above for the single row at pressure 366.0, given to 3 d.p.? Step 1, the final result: 9.402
